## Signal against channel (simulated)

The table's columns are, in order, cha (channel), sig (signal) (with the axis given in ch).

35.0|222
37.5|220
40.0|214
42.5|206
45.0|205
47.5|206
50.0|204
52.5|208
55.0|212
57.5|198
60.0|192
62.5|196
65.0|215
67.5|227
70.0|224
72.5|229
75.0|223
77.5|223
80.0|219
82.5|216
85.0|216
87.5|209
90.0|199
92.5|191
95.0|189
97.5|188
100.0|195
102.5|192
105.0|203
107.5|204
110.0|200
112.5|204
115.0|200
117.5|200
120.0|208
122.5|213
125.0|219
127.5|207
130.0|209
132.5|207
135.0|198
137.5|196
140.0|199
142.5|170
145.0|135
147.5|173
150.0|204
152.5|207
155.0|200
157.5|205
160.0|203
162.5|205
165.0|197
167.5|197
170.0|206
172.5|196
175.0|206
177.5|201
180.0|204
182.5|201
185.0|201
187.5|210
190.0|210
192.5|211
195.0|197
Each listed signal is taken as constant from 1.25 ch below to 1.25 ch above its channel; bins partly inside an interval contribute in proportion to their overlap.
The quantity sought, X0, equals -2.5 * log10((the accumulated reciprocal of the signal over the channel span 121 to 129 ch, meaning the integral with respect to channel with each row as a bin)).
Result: 3.56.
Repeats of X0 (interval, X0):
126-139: 2.99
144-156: 2.94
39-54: 2.85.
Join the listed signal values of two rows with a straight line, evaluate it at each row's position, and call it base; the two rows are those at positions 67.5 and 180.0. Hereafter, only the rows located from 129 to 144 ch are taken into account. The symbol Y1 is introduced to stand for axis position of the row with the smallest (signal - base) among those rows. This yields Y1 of 142.5 ch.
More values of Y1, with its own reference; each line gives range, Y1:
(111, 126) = 115.0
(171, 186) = 172.5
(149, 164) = 155.0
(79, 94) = 92.5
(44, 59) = 57.5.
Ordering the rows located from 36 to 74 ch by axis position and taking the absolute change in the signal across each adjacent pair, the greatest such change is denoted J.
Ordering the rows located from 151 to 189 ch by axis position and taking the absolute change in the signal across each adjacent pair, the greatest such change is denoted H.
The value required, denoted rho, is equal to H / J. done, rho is 0.5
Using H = 10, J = 19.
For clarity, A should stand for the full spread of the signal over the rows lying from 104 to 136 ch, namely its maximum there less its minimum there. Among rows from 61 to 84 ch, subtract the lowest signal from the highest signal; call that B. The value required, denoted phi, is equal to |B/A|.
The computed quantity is 1.6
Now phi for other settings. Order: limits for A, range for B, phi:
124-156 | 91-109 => 0.2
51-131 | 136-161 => 1.8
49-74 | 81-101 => 0.8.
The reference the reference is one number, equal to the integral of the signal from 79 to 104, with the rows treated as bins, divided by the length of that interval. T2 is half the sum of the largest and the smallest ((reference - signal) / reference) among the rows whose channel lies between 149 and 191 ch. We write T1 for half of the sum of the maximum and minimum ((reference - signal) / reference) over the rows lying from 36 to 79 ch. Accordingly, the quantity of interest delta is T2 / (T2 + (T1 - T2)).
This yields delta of 0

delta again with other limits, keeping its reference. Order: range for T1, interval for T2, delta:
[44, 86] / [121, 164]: -3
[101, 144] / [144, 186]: 4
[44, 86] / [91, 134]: 0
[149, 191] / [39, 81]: 5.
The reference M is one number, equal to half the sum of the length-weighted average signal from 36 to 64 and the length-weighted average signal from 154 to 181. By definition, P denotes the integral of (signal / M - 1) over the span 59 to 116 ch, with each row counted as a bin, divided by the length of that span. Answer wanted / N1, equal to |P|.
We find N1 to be 0.01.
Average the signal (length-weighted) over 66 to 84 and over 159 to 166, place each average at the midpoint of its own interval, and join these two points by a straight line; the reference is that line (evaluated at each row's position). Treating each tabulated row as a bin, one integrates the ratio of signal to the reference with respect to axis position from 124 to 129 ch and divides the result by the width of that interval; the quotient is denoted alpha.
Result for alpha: 1.01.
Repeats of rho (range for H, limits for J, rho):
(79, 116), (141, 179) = 0.3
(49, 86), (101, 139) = 1.6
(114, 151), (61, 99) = 2.0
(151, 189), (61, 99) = 0.5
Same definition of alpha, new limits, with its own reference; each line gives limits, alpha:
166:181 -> 1.01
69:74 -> 1.01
